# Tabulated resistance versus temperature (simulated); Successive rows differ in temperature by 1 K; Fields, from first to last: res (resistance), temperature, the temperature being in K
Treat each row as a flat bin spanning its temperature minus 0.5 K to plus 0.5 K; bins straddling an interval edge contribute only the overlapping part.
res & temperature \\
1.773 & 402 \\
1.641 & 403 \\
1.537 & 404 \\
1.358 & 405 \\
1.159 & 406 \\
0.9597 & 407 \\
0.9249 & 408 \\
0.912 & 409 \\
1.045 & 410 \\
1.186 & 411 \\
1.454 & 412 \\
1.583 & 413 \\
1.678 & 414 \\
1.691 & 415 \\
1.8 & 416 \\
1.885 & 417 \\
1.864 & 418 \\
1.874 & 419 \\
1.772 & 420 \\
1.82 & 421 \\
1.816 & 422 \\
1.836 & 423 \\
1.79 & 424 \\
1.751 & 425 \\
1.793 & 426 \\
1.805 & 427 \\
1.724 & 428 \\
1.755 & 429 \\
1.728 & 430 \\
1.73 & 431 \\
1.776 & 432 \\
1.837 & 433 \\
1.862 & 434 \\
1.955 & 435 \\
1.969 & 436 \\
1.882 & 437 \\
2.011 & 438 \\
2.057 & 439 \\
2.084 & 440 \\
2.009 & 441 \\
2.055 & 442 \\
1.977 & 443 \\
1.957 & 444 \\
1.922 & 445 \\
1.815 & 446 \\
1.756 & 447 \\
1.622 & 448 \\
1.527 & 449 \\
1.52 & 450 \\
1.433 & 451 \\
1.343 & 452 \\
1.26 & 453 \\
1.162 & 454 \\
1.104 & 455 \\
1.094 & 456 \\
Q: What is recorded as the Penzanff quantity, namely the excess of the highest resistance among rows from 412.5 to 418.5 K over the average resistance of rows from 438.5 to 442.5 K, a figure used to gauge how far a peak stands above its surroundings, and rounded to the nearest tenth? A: -0.2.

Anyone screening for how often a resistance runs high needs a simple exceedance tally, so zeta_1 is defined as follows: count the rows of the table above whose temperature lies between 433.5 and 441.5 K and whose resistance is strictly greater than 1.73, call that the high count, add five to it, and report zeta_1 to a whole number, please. 13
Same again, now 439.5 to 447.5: 13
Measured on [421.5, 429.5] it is 12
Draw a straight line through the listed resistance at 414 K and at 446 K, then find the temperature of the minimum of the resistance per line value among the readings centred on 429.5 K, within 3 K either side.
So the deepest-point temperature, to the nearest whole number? 431 K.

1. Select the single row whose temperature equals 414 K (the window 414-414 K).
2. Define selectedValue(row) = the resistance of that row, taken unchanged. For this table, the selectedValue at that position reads 1.678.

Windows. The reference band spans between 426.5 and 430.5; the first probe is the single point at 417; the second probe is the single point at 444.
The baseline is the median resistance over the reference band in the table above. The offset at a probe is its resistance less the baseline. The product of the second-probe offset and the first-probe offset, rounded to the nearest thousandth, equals 0.031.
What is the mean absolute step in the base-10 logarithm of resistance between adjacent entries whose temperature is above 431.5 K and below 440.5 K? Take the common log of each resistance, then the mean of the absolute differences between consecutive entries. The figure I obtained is 0.014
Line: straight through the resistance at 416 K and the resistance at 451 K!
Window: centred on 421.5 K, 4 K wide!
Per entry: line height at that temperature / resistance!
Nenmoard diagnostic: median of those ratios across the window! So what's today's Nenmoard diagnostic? 0.958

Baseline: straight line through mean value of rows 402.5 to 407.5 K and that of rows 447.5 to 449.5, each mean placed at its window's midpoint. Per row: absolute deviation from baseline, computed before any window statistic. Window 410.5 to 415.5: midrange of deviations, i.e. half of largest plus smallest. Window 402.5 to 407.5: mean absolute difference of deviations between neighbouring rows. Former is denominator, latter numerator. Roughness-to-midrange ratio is 0.84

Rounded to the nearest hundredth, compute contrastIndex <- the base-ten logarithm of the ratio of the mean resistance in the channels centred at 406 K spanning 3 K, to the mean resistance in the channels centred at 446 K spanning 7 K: -0.19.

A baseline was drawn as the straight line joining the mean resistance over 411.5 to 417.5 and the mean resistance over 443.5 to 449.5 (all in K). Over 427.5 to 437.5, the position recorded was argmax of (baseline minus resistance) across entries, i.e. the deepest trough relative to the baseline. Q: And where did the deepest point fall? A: 431 K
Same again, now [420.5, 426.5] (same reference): 425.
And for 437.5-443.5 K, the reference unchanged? 443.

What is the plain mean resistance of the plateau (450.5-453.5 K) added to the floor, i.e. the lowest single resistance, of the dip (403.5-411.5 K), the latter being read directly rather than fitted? 2.3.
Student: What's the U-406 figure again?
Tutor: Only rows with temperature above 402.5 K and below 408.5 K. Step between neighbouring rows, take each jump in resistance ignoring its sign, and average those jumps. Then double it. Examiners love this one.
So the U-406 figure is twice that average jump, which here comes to 0.29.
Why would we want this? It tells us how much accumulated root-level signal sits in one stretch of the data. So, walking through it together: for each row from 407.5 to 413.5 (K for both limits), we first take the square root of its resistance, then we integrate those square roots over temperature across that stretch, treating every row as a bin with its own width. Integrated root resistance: 6.49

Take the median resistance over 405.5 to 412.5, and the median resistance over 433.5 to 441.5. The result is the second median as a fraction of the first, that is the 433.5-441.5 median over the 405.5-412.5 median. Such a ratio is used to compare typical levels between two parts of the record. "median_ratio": 1.90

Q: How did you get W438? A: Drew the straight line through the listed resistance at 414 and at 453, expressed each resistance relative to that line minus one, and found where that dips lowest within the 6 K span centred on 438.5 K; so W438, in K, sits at 437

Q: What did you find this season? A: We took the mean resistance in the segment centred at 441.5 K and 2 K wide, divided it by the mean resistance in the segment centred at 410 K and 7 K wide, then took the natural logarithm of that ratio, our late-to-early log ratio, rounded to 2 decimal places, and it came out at 0.57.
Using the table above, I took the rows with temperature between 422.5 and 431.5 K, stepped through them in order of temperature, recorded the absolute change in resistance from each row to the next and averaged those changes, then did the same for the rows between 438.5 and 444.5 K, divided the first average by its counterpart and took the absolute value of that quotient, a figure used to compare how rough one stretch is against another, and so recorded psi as 0.71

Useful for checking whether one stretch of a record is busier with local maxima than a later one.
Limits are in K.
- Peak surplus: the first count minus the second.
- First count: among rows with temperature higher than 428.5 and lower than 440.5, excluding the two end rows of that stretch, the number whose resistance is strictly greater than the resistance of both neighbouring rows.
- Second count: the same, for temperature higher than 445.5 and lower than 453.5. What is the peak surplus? 1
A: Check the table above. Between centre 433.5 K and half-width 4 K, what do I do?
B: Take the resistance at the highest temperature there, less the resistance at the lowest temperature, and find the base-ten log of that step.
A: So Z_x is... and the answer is -0.8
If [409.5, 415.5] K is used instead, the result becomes -0.2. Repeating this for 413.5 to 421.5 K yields -0.8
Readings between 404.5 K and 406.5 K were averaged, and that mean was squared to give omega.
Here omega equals 1.6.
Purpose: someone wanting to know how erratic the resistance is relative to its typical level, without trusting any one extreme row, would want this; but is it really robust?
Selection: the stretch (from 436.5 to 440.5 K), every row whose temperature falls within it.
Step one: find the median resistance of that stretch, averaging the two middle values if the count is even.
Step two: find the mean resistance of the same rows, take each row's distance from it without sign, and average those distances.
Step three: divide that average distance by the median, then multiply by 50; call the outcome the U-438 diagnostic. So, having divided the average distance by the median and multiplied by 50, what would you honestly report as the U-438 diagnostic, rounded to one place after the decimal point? 1.6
